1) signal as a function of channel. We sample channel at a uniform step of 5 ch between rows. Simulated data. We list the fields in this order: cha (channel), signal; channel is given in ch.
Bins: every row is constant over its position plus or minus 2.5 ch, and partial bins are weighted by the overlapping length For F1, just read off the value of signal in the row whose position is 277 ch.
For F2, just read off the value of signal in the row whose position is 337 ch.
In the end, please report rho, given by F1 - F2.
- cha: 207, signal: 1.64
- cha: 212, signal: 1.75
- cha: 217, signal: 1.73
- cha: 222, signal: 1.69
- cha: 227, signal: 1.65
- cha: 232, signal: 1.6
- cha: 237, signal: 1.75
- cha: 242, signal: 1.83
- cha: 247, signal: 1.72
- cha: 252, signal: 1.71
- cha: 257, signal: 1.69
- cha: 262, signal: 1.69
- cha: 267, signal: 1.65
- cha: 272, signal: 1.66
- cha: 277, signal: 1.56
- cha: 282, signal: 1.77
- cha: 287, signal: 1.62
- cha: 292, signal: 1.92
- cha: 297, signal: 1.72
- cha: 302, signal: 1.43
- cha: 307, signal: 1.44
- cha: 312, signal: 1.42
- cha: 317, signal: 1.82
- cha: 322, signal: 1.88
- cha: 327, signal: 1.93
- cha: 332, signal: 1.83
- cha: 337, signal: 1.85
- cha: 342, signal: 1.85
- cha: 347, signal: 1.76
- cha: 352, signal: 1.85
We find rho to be -0.29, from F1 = 1.56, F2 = 1.85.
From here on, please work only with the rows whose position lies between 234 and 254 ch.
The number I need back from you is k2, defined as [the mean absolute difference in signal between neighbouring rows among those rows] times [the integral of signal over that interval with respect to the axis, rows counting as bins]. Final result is 2.3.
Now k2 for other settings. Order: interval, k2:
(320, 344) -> 1.9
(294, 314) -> 3.2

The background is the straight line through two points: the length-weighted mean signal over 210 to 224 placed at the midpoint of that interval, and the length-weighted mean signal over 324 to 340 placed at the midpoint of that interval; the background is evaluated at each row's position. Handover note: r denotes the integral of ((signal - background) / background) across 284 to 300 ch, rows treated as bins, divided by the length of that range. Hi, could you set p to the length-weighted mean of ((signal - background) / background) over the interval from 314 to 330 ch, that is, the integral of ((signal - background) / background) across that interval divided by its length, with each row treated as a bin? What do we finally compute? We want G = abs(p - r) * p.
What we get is 0.0001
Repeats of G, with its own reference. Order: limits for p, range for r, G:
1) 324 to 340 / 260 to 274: 0.0000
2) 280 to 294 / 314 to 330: -0.0008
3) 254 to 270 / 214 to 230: -0.0020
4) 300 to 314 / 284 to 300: -0.0400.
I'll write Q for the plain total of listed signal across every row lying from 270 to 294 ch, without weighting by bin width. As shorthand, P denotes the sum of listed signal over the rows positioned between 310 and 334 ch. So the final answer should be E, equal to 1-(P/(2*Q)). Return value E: 0.479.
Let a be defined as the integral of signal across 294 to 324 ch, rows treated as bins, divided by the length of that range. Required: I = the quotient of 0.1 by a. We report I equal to 0.0618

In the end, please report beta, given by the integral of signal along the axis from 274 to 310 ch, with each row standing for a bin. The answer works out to 59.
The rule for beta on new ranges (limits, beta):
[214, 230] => 27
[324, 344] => 37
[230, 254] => 41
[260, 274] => 23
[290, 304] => 24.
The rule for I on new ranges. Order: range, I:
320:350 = 0.0541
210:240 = 0.0590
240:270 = 0.0584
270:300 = 0.0587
